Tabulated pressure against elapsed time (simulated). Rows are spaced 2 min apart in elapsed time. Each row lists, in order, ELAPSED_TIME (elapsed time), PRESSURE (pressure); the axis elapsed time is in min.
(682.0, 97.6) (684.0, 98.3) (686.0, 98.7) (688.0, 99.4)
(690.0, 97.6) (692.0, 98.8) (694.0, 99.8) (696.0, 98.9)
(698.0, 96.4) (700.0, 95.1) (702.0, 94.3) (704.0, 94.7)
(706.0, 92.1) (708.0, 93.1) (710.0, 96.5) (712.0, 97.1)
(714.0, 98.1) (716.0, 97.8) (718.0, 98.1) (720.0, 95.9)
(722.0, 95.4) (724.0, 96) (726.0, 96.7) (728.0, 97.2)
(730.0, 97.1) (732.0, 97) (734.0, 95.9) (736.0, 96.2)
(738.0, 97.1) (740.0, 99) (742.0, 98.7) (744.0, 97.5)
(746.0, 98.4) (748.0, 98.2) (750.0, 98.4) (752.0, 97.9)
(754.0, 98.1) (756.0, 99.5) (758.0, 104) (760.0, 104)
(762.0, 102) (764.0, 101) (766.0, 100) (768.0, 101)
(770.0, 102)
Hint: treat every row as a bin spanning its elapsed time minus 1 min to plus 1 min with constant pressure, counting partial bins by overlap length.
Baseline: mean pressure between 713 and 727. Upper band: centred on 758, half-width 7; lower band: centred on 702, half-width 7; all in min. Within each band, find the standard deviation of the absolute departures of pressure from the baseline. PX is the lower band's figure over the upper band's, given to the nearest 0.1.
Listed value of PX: 0.5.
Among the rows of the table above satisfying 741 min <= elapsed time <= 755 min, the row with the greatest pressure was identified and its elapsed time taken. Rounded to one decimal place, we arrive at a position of 742.0 min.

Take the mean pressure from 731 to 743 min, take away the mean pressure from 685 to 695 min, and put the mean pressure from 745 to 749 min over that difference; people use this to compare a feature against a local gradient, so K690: -64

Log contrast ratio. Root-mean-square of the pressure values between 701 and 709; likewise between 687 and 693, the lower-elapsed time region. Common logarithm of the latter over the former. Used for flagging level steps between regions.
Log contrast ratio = 0.023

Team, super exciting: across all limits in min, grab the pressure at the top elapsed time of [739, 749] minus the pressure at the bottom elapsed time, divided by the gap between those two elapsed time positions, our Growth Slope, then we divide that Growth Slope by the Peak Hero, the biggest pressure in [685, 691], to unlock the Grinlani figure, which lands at -0.0010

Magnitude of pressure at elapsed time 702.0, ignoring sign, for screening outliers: 94.3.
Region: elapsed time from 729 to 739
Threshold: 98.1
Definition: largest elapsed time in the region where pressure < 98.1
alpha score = 738.0 min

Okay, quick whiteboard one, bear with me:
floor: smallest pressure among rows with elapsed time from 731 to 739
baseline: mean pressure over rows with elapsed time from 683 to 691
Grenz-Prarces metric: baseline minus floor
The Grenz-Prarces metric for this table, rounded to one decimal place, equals 2.6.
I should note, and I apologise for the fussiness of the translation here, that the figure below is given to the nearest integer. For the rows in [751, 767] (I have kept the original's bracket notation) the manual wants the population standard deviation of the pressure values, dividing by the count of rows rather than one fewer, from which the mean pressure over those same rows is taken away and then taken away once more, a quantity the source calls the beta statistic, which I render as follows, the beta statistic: -199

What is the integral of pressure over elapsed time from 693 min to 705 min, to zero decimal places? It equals 1158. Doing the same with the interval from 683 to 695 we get 1185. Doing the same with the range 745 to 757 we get 1181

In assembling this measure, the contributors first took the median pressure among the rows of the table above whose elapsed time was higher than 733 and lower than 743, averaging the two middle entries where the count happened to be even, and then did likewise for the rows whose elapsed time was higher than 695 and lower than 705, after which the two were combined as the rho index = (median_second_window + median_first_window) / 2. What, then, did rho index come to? 96.1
